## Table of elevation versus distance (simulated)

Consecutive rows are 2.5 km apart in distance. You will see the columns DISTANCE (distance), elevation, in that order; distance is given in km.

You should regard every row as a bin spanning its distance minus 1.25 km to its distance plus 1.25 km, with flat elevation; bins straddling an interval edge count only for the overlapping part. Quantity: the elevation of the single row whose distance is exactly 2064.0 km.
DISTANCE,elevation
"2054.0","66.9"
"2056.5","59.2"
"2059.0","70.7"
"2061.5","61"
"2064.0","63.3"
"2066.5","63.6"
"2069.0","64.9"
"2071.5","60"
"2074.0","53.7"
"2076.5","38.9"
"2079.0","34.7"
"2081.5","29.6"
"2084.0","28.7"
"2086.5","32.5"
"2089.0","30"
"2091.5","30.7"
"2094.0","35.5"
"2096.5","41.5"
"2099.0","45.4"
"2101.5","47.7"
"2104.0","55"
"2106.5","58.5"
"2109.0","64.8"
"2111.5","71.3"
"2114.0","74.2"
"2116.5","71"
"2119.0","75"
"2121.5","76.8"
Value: 63.3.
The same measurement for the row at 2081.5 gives 29.6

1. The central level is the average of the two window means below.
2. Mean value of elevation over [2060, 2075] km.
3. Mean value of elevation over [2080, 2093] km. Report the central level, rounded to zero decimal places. 46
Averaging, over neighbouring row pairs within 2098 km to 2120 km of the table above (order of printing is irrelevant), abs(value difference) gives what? 4.5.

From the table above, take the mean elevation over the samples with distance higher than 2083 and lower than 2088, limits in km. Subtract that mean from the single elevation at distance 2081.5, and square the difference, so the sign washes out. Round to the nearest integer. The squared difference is 1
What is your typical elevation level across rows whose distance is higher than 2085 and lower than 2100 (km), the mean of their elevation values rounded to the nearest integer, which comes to 36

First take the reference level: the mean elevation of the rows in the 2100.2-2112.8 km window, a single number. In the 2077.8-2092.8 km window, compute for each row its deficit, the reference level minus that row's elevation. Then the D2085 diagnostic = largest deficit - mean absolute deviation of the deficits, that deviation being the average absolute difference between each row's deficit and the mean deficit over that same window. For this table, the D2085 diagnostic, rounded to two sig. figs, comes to 29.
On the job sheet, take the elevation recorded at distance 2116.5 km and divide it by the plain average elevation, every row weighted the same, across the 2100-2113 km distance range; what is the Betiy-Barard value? 1.19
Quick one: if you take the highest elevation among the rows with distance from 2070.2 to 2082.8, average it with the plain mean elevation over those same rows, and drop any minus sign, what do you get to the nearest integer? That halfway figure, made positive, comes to 52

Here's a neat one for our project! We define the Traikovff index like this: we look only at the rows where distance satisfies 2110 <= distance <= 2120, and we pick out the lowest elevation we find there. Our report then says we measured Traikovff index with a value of 71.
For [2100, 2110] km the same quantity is 47.7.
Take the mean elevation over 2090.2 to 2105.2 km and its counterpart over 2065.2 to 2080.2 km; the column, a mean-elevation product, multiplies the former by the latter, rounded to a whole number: 2244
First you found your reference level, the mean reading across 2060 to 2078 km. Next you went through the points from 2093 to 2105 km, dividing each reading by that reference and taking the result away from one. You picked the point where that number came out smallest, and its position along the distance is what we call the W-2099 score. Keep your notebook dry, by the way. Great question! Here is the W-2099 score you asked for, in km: 2104.0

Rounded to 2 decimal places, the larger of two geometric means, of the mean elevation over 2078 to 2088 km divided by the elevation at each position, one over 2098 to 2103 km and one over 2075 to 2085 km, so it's 0.96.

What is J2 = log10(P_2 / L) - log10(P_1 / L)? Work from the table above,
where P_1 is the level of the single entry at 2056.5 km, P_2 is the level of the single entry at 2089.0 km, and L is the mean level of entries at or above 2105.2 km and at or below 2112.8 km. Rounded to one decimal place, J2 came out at -0.3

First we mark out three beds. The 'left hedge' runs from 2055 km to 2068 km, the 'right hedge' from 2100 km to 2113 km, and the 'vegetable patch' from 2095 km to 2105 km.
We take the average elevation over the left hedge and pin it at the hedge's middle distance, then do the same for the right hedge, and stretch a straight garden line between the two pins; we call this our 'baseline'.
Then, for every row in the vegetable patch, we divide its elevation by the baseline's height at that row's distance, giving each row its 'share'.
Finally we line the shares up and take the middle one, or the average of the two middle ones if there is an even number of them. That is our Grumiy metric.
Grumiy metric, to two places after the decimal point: 0.78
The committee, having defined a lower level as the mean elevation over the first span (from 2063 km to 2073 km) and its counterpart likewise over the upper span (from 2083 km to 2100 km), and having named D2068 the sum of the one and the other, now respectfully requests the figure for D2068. 98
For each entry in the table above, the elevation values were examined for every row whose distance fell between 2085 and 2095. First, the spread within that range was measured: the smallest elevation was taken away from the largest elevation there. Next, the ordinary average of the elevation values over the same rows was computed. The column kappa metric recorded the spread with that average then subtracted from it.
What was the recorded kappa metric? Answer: -27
